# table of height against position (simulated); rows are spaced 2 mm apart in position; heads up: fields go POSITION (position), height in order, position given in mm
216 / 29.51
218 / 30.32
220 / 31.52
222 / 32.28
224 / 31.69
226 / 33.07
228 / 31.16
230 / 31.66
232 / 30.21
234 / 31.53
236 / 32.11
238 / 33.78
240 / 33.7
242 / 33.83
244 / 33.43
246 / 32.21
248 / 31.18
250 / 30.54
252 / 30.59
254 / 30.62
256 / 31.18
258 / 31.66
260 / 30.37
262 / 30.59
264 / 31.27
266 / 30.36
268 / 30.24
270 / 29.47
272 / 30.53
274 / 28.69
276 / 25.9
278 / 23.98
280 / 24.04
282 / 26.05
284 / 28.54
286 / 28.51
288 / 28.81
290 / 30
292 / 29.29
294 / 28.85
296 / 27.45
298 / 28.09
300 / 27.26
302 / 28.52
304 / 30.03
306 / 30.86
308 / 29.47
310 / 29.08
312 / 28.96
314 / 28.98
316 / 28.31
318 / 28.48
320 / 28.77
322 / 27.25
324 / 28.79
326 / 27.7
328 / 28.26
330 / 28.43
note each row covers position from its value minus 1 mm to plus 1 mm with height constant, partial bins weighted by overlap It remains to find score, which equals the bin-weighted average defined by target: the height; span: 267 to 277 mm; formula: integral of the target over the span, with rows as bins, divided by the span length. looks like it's 29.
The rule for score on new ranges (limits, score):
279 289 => 27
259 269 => 31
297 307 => 29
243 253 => 32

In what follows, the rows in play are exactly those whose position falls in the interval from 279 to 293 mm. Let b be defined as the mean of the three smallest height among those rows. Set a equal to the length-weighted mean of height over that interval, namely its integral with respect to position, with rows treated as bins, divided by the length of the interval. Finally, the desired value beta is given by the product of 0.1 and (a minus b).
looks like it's 0.17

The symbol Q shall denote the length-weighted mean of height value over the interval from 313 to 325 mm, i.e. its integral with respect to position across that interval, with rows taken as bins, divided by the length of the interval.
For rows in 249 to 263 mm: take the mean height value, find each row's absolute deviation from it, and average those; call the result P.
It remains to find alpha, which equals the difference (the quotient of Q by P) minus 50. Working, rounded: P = 0.36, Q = 28.4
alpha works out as 29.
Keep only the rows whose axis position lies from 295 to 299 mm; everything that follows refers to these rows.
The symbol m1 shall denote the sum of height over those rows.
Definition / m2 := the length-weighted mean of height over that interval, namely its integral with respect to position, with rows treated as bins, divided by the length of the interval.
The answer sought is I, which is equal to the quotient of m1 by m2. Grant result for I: 2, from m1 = 56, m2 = 27.8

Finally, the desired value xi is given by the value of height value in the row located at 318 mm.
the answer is 28.48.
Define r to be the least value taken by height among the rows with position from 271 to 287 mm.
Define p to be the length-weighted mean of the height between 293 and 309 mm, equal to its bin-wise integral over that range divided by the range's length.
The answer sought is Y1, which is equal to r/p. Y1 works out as 0.83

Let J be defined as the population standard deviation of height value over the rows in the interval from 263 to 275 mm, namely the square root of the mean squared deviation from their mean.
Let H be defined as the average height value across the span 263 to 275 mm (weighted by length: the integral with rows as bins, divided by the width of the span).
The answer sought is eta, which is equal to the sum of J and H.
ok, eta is 30.9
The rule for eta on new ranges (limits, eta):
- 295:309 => 30.1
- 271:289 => 29.4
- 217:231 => 32.5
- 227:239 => 32.8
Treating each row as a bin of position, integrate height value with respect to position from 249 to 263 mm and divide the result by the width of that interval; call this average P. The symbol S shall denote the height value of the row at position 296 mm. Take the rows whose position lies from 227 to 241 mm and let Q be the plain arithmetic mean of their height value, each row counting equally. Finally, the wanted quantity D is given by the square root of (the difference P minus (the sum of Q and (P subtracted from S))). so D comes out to 1.45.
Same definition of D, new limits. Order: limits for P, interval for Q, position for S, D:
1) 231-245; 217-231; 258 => 1.41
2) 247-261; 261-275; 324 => 1.67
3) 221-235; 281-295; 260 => 2.09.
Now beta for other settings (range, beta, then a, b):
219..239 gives 0.09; 31.9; 31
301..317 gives 0.07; 29.3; 29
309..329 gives 0.07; 28.5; 28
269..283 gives 0.23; 27.0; 25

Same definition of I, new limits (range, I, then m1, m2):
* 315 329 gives 7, 198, 28.2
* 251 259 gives 4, 124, 31.0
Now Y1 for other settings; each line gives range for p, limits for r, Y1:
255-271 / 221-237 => 0.99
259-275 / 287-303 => 0.90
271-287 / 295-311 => 1.01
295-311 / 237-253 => 1.06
